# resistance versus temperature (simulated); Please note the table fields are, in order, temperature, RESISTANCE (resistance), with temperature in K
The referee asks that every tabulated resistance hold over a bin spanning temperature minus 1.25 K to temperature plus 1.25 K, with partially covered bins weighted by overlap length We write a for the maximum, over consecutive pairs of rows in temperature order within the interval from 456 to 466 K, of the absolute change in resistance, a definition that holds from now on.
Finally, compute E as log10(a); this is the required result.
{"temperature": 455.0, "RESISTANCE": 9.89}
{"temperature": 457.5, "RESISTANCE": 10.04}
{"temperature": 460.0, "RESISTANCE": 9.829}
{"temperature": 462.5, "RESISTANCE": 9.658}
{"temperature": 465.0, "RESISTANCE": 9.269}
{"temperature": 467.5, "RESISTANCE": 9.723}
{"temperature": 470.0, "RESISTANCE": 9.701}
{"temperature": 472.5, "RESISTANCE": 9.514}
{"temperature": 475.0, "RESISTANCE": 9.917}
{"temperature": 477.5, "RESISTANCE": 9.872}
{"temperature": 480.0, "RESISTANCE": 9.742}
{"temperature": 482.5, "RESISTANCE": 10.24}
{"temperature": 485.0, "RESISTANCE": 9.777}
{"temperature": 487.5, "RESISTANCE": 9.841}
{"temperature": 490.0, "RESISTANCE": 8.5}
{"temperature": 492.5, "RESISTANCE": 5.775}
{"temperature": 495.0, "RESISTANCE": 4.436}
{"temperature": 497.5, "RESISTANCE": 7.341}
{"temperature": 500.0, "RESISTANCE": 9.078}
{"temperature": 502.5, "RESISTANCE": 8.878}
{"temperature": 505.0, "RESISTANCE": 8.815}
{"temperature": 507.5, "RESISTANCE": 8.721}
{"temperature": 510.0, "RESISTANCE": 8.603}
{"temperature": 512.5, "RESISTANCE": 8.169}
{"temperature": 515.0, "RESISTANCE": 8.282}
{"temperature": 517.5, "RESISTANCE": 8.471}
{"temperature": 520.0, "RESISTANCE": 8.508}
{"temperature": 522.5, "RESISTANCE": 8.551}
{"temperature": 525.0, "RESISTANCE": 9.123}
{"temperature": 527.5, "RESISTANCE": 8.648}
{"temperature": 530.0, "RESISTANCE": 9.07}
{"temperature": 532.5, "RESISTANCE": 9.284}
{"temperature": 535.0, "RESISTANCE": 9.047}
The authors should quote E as -0.41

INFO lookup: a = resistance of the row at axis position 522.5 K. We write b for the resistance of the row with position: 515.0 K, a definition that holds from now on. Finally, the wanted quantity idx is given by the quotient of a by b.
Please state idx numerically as 1.03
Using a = 8.551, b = 8.282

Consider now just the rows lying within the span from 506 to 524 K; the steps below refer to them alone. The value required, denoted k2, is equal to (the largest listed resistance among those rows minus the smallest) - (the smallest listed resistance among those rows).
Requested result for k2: -8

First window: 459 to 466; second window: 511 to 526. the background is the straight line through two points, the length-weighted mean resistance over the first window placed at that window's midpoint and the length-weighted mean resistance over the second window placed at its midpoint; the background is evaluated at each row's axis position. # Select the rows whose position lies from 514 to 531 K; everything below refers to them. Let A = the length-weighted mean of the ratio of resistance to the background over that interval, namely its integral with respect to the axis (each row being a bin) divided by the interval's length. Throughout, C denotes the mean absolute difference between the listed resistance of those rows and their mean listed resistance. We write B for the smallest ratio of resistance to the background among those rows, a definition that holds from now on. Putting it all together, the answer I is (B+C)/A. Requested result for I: 1.18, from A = 1.03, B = 0.97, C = 0.25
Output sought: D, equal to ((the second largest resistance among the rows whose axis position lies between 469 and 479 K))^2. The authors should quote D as 97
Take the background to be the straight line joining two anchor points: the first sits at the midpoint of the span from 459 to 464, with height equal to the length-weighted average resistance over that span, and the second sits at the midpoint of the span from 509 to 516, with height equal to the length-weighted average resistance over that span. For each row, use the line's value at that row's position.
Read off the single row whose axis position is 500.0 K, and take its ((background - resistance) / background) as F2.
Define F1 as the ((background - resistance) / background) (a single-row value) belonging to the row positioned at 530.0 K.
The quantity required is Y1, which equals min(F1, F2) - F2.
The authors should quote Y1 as -0.11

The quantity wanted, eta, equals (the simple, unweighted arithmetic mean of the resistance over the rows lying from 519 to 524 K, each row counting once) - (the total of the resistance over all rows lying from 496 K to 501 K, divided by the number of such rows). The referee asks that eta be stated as 0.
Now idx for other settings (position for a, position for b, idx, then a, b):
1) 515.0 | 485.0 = 0.85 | 8.282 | 9.777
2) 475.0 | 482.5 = 0.97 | 9.917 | 10.24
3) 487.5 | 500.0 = 1.08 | 9.841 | 9.078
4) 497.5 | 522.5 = 0.86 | 7.341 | 8.551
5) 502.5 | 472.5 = 0.93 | 8.878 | 9.514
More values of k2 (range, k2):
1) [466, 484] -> -9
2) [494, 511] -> 0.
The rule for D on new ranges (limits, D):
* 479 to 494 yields 97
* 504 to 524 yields 76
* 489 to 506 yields 79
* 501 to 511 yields 78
